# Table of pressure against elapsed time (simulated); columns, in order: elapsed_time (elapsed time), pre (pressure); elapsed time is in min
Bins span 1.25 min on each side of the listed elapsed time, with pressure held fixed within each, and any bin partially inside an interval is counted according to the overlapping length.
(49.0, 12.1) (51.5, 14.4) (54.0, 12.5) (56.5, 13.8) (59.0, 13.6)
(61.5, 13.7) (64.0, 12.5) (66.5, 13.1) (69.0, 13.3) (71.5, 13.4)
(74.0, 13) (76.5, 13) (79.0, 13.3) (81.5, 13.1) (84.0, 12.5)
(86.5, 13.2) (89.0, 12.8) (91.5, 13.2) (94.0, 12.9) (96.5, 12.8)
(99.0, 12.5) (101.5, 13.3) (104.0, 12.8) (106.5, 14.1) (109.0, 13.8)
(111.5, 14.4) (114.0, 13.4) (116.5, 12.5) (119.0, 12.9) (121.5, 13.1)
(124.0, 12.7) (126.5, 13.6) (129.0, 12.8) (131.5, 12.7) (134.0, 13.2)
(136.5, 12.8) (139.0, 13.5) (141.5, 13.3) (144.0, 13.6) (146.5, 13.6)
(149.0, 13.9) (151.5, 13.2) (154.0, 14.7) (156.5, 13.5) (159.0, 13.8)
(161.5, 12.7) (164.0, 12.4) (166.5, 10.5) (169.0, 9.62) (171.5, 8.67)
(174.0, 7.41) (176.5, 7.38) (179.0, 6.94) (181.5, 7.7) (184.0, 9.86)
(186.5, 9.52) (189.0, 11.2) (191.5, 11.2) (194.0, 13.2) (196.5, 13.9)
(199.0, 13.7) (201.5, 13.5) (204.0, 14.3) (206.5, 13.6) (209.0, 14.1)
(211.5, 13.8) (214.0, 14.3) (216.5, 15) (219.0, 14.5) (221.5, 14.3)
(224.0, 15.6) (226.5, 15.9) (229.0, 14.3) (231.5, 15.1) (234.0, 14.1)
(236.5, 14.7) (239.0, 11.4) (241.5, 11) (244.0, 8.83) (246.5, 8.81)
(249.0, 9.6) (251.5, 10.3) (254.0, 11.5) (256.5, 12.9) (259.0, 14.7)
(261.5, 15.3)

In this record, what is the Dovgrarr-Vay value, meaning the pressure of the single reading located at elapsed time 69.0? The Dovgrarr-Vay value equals 13.3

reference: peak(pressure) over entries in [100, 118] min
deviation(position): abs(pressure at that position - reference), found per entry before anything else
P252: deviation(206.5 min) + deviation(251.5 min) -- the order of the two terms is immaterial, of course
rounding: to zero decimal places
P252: 5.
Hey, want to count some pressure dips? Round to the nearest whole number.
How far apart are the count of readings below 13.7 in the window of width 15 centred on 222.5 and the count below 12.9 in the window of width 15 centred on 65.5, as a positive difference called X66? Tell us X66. 1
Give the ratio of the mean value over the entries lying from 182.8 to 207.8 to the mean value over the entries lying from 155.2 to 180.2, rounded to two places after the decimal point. 1.20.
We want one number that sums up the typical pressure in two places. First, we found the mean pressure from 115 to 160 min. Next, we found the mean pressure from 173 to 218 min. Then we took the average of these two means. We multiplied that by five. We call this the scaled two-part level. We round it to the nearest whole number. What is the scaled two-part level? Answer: 63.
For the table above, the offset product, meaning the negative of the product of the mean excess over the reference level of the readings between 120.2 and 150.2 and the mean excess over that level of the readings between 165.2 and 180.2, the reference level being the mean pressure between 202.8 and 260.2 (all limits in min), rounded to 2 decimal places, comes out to 0.36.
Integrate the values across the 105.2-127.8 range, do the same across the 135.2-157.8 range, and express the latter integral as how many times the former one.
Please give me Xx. 1.0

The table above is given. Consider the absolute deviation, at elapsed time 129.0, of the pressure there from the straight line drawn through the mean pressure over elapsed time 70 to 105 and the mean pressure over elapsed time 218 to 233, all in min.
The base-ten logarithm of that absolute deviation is -0.11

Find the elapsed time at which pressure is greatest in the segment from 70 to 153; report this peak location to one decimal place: 111.5 min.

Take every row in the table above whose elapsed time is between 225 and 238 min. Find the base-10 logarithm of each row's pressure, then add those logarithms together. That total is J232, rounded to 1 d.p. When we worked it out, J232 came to 5.9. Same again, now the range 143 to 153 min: 4.5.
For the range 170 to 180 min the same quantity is 3.5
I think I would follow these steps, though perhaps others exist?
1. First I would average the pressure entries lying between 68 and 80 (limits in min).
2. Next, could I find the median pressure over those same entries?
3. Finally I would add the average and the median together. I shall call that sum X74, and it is 26.5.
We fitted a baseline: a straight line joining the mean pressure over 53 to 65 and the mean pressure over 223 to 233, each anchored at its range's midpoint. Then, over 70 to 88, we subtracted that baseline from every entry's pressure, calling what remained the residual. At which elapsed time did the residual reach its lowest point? 84.0 min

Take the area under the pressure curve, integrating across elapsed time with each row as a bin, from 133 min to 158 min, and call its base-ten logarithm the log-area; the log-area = 2.53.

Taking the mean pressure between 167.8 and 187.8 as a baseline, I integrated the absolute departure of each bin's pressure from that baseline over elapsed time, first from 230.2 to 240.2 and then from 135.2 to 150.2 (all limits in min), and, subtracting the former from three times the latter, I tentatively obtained 173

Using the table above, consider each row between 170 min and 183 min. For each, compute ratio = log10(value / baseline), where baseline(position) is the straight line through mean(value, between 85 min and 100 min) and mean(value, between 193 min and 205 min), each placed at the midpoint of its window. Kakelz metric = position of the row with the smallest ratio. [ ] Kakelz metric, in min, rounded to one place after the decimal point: 179.0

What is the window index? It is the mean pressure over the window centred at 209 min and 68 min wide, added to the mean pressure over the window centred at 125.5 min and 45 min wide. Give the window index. 26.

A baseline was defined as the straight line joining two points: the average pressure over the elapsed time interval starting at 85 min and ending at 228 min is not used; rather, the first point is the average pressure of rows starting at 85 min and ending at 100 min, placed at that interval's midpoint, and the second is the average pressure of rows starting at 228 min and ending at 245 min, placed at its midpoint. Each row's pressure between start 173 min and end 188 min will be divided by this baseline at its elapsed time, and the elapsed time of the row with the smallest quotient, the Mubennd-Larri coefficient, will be 179.0 min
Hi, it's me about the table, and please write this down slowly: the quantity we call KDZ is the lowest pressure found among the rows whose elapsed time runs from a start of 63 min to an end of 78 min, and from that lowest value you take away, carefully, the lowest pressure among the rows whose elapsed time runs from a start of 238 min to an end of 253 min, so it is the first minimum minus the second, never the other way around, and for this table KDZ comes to 3.7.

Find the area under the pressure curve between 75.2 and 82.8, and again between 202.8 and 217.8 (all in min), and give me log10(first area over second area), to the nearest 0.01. -0.33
